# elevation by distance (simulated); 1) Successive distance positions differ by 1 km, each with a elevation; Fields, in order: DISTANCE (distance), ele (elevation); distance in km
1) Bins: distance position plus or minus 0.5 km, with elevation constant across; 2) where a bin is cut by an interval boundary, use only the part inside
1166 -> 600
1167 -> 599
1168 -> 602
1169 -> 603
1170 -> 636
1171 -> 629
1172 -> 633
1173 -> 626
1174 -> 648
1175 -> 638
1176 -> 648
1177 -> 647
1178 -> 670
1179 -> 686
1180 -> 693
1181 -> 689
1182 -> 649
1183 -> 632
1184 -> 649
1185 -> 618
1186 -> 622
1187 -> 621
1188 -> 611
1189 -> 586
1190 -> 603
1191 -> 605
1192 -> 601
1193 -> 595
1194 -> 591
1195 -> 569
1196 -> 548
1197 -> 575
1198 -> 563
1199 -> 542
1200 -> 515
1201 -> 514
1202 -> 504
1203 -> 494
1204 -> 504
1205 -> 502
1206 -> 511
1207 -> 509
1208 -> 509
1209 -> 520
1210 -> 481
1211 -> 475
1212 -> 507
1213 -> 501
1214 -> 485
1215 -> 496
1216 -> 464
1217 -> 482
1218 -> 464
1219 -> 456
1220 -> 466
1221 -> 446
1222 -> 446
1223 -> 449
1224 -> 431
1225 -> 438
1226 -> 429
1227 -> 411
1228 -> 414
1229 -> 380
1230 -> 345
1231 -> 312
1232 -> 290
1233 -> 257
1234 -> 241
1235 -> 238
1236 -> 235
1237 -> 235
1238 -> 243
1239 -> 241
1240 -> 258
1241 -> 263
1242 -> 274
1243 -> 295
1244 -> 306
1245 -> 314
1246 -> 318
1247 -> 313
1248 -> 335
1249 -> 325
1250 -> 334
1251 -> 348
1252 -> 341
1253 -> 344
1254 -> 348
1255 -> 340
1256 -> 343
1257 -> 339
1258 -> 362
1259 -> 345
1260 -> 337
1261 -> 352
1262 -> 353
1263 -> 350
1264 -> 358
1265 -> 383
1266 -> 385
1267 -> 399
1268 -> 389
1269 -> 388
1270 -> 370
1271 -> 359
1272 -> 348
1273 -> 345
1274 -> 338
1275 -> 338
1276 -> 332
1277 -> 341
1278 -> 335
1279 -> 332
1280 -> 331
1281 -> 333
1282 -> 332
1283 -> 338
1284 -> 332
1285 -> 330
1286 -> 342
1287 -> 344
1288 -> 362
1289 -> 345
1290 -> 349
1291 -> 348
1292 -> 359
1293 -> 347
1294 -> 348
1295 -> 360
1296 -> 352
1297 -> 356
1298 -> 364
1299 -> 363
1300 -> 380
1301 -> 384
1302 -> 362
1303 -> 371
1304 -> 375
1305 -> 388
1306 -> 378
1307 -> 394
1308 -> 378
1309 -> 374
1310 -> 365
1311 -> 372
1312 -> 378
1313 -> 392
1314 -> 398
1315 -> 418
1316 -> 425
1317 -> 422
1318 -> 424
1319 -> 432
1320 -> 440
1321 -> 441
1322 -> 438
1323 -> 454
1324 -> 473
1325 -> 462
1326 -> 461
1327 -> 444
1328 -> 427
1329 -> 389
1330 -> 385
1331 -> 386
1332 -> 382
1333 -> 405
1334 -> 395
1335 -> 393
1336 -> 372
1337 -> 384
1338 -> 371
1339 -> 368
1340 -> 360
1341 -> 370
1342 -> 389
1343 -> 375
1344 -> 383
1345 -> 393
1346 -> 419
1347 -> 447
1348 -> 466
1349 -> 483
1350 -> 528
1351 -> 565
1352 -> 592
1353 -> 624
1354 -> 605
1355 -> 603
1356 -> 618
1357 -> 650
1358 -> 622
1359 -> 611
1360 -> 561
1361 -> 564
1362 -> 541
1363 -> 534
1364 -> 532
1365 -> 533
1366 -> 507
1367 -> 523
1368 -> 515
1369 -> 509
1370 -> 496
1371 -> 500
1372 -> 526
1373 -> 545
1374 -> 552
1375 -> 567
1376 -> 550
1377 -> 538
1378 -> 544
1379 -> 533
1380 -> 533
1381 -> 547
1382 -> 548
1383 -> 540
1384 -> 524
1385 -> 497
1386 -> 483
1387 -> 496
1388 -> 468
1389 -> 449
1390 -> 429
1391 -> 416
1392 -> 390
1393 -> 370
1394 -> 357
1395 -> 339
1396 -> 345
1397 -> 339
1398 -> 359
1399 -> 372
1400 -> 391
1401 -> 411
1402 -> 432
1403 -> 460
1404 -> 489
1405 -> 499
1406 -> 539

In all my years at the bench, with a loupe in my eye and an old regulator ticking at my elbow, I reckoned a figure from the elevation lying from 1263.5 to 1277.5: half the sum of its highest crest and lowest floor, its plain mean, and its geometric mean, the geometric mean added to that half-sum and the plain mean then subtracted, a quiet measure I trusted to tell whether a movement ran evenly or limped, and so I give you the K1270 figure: 365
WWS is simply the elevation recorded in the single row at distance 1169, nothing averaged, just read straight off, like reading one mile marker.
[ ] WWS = 603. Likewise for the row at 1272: 348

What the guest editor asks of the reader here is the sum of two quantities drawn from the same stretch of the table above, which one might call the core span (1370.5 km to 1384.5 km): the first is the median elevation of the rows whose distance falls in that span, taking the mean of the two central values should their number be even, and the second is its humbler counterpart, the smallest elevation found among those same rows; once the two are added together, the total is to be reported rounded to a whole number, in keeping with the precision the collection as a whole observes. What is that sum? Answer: 1042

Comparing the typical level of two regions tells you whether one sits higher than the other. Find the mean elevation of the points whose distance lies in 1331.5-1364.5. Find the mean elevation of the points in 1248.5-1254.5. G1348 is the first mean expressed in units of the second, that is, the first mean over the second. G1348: 1.4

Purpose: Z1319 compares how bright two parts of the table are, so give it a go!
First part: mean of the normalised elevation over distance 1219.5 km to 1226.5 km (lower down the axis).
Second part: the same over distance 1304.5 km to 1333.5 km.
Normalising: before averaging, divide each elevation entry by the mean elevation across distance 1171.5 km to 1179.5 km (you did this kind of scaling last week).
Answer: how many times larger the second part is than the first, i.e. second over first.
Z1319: 0.93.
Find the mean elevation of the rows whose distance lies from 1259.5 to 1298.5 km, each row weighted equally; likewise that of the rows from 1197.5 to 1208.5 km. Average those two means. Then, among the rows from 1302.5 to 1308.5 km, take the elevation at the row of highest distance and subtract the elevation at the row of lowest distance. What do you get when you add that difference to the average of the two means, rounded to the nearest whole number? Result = 440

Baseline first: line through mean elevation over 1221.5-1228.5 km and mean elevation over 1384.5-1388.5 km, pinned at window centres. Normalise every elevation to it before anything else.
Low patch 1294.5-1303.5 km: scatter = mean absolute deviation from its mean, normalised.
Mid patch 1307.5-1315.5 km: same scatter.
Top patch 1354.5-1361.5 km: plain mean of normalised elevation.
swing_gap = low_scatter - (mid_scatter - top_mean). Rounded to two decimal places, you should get 1.26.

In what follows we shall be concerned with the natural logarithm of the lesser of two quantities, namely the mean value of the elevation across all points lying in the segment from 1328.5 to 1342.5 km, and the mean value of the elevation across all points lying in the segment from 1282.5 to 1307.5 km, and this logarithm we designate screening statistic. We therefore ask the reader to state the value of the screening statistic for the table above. 5.88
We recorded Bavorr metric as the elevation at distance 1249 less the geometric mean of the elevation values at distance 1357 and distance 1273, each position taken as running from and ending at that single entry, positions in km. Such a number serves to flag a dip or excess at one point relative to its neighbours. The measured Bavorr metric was -149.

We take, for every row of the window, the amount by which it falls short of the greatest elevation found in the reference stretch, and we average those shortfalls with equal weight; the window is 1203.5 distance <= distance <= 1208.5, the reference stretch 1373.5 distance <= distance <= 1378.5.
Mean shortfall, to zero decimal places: 60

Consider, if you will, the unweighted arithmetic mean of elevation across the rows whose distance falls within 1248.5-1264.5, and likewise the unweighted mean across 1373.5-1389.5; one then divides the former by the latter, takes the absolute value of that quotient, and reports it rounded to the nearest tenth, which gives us 0.7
